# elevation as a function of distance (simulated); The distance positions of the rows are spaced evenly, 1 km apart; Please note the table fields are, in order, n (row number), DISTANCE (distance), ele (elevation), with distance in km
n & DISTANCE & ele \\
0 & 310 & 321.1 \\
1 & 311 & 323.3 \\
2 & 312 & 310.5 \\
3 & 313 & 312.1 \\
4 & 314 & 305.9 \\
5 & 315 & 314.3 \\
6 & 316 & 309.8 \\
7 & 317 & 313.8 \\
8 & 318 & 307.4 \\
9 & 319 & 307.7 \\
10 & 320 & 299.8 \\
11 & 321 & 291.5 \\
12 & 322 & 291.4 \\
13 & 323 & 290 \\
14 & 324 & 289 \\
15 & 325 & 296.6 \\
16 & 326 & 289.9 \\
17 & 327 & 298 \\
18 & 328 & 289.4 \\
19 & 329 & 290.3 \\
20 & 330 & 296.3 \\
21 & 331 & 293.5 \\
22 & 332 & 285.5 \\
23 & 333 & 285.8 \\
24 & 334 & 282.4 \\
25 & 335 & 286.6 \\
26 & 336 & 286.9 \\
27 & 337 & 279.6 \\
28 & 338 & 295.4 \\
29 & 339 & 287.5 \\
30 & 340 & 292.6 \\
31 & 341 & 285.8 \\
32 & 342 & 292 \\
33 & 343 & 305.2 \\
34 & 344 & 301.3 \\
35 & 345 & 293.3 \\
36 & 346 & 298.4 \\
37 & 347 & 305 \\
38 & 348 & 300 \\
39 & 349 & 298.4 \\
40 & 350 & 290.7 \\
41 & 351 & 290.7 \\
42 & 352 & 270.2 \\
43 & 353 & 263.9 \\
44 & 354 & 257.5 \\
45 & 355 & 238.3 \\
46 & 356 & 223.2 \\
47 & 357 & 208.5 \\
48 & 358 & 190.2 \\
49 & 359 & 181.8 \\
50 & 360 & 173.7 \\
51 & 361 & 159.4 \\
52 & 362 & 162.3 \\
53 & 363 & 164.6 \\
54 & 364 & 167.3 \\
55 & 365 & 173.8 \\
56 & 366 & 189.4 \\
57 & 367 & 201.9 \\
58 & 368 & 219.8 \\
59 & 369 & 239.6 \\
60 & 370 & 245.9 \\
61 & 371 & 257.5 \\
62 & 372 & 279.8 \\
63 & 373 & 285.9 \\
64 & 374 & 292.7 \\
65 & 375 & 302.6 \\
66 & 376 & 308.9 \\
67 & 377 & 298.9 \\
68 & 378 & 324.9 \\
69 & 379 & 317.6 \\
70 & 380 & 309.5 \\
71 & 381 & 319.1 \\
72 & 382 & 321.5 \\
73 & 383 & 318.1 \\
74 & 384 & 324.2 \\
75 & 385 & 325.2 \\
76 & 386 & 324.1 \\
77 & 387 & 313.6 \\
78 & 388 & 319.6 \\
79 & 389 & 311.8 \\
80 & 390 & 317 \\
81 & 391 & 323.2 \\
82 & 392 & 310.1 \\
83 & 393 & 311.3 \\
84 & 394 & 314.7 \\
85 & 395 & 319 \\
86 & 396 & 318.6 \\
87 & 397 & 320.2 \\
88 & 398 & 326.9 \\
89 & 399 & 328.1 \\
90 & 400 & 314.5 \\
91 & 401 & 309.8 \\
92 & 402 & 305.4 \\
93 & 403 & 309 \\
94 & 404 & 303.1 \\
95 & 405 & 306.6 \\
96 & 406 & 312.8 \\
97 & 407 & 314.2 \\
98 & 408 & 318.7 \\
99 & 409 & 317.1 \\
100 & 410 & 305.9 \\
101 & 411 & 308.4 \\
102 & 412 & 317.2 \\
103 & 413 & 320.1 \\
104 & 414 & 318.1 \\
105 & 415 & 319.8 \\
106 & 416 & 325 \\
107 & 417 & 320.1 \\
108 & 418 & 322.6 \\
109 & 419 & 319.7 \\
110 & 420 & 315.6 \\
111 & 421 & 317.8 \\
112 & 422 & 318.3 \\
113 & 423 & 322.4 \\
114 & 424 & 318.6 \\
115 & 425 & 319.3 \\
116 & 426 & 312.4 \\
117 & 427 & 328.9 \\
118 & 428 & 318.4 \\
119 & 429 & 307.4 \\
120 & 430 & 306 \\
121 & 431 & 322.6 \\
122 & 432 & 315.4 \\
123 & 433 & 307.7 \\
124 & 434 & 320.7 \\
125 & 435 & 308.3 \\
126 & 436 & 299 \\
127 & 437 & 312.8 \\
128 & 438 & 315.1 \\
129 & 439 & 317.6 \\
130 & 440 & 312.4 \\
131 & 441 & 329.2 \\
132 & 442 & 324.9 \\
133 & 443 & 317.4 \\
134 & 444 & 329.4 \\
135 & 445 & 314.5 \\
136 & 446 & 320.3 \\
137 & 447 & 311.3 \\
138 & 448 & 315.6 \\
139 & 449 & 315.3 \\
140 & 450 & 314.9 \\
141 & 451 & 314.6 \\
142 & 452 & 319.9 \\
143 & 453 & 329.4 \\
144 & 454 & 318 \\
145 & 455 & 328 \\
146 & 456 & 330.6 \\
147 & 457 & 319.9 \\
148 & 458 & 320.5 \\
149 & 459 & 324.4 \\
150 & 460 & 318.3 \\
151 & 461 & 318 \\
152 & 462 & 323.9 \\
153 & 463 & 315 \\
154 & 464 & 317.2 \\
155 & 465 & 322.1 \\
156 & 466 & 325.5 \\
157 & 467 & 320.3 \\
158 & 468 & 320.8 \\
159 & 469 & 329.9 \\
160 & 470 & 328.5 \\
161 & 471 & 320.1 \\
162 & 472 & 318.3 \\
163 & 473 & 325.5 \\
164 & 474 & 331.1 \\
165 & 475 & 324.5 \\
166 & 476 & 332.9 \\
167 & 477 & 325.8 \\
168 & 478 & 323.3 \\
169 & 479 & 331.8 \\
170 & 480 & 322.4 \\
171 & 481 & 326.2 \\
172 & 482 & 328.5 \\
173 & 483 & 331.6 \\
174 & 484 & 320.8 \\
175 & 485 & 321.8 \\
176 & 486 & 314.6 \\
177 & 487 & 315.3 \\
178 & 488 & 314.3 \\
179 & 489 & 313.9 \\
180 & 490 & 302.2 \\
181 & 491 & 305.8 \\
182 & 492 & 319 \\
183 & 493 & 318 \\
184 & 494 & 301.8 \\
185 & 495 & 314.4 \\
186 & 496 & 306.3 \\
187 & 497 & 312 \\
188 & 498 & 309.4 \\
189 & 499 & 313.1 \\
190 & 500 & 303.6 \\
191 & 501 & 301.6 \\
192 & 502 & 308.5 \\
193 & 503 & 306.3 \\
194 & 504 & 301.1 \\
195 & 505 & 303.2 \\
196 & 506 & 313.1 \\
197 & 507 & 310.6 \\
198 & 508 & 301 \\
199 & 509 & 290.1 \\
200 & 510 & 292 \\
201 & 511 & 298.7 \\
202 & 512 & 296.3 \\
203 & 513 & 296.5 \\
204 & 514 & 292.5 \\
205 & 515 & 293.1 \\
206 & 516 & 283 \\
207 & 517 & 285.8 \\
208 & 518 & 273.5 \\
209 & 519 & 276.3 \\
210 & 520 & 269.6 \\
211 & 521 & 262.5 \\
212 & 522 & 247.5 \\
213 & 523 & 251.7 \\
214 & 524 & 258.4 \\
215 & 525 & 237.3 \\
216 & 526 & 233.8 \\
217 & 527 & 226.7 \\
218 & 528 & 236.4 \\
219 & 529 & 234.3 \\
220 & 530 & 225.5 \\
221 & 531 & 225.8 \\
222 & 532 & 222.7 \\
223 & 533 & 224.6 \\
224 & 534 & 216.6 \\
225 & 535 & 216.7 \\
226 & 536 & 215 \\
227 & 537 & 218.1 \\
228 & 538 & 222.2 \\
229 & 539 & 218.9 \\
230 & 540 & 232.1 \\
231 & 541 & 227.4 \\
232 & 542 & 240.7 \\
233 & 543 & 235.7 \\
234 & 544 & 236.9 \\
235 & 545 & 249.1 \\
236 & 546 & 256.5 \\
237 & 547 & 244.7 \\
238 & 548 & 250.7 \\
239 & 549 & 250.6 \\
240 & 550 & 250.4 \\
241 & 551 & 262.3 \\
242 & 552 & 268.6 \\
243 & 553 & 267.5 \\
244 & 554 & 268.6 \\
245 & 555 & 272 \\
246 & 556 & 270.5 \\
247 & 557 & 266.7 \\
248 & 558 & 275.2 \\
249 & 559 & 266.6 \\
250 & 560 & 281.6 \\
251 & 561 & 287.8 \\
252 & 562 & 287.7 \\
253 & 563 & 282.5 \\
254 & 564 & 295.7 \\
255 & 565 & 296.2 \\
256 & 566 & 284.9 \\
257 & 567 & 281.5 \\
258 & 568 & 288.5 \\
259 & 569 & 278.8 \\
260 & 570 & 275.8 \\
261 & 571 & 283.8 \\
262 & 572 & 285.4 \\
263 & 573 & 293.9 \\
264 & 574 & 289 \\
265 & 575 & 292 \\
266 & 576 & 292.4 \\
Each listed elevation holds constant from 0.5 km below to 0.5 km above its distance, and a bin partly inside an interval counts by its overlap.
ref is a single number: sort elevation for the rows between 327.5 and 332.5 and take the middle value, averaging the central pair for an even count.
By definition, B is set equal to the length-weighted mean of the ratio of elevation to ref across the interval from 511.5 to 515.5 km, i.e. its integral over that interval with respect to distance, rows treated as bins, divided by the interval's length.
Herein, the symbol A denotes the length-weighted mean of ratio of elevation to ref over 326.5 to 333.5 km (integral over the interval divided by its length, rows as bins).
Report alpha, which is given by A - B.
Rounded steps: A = 1.00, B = 1.01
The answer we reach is -0.01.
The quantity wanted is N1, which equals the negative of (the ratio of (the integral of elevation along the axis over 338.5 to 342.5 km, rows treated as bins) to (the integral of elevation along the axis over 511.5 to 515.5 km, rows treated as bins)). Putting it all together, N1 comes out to -1.0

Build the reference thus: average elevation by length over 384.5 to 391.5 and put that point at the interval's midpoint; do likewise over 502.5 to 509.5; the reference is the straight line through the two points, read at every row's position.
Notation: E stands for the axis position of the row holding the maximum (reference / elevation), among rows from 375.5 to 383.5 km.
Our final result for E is 377 km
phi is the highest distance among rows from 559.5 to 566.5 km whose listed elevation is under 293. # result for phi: 566 km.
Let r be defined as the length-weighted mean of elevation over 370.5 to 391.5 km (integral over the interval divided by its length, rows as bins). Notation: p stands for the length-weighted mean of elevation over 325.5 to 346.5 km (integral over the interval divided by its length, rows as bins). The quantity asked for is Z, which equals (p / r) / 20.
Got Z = 0.0471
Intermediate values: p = 291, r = 309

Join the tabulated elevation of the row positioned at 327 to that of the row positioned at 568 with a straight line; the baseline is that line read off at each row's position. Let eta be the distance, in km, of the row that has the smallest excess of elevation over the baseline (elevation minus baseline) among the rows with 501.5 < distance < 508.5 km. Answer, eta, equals 504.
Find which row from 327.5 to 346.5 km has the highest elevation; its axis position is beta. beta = 343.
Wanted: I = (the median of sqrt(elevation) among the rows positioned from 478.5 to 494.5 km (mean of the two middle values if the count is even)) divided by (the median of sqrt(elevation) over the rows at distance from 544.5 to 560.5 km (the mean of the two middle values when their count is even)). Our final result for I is 1.09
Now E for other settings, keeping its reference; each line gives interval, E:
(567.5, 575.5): 570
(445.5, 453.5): 447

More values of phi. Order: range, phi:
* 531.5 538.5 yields 538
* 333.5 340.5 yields 340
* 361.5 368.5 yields 368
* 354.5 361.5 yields 361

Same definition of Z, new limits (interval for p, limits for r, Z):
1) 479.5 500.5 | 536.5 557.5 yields 0.0635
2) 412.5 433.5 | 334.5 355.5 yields 0.0555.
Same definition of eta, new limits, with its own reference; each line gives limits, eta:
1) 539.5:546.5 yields 541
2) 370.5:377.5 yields 371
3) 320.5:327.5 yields 324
